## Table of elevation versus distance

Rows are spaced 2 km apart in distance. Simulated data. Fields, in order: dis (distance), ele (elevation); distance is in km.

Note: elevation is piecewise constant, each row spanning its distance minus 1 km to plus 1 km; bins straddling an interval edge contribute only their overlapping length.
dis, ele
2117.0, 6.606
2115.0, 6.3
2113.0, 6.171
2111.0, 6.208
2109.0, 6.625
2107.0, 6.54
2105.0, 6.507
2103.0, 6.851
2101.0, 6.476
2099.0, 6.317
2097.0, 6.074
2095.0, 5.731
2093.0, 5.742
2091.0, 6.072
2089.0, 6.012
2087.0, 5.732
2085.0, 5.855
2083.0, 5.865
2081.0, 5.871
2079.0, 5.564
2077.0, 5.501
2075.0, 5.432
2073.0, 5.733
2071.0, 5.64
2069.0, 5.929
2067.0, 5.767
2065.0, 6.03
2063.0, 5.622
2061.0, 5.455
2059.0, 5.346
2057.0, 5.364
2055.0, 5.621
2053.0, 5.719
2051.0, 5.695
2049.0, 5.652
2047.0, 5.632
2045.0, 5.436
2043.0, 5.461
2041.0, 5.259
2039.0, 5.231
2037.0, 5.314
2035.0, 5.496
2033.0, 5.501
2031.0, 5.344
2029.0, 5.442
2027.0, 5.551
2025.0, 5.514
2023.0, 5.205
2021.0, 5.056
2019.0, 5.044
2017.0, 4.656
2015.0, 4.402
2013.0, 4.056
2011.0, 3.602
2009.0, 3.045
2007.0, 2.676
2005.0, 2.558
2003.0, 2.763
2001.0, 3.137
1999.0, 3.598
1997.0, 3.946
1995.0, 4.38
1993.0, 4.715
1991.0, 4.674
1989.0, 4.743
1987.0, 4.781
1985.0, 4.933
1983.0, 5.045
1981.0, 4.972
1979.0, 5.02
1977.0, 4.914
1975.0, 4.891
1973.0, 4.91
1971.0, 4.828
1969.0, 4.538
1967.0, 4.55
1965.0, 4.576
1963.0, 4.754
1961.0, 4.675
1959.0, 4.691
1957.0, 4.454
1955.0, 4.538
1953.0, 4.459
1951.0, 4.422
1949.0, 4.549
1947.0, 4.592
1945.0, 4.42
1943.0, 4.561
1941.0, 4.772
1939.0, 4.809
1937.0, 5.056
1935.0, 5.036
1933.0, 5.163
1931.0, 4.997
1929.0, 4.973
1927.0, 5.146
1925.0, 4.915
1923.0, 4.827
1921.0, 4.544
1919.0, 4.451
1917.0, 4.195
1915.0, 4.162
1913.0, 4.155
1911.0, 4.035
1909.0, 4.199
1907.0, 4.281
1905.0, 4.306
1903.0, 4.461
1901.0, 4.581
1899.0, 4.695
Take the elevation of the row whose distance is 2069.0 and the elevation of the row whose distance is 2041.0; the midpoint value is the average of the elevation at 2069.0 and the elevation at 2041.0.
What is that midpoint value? 5.6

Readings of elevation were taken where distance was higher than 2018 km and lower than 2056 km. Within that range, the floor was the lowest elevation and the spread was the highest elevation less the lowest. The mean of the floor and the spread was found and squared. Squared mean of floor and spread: 8.2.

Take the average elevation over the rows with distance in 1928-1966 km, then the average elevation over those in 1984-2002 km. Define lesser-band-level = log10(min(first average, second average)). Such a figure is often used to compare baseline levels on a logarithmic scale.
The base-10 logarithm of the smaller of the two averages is 0.636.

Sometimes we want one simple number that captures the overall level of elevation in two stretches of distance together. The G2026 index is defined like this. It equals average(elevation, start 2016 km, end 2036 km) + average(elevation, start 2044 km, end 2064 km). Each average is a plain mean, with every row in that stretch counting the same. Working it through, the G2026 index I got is 10.8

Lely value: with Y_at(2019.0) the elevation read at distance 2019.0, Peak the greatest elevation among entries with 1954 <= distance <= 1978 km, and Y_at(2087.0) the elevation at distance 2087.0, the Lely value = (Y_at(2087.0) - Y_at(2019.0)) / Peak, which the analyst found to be 0.14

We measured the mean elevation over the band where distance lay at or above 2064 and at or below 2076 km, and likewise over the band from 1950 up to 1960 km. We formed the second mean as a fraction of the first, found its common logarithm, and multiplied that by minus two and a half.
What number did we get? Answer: 0.26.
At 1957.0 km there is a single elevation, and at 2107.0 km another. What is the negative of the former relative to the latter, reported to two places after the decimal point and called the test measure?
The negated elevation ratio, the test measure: -0.68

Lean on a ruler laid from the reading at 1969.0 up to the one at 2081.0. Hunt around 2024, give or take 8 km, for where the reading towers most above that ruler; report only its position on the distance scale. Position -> 2027.0 km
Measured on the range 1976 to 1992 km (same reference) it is 1979.0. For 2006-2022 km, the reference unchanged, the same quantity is 2019.0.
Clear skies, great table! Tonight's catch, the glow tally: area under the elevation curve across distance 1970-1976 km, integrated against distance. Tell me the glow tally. 29.3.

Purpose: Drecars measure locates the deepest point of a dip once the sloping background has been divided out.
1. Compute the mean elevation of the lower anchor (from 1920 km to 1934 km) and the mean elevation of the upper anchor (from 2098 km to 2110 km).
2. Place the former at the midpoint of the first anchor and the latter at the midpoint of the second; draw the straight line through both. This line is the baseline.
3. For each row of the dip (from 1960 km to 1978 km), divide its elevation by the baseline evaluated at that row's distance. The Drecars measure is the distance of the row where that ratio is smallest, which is 1969.0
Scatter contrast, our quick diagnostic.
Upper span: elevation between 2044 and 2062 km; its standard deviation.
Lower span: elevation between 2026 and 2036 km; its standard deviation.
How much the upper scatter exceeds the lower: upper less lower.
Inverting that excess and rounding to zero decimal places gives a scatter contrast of 15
